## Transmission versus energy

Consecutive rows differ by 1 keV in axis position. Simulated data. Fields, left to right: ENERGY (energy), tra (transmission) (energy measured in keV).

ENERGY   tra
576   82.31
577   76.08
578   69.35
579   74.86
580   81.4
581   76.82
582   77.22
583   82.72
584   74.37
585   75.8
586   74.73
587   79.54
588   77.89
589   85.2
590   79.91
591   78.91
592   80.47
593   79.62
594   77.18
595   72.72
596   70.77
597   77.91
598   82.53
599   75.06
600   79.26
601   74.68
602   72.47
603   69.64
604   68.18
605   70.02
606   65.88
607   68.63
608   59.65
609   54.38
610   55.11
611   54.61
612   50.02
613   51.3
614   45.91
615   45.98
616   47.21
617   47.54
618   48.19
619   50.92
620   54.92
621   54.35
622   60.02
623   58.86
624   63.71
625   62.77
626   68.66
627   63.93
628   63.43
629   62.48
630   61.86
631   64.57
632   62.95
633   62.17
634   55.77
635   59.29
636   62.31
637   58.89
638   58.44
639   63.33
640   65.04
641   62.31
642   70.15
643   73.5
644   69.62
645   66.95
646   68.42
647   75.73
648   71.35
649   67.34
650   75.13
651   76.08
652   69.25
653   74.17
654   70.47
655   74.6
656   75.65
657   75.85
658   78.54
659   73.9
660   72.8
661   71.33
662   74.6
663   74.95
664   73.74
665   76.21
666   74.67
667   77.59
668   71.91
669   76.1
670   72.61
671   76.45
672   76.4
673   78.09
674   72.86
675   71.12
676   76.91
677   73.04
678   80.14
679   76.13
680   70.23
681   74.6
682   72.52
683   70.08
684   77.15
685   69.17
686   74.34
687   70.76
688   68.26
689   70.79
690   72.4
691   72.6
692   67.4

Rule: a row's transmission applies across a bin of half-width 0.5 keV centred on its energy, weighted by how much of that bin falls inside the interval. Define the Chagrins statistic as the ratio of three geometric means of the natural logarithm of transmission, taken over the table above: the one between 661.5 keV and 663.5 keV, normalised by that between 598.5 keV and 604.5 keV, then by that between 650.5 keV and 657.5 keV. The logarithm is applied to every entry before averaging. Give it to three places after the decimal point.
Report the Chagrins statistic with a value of 0.234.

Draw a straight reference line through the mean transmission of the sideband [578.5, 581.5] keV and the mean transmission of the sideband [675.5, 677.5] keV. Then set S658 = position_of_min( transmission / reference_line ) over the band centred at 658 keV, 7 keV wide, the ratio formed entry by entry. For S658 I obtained 661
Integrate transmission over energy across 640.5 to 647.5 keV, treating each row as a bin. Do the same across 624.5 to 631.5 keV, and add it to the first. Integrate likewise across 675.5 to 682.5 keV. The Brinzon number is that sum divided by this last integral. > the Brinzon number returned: 1.78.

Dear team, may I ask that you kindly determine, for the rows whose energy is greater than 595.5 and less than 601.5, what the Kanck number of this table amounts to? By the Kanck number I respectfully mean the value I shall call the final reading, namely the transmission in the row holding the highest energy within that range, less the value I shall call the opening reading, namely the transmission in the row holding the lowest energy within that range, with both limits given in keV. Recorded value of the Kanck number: 3.9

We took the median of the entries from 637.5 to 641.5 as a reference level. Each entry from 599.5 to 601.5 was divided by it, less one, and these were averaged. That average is 0.23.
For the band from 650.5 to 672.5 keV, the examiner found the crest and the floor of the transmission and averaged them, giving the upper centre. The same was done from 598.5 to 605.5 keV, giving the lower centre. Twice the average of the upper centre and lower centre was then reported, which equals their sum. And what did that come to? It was 148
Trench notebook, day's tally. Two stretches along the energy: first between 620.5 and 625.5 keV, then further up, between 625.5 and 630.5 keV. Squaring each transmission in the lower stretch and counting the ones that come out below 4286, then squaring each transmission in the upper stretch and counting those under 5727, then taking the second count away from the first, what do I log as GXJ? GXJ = 0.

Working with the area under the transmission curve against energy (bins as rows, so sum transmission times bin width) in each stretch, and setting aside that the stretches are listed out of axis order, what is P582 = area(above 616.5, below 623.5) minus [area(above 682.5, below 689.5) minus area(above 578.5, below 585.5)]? 417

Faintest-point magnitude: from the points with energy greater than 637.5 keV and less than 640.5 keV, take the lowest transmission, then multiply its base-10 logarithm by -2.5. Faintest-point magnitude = -4.42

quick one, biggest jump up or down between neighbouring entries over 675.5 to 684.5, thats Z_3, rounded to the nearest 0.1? 7.1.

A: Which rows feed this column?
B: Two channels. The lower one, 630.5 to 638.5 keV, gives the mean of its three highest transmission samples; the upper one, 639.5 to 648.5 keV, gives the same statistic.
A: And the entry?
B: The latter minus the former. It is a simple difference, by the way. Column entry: 10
